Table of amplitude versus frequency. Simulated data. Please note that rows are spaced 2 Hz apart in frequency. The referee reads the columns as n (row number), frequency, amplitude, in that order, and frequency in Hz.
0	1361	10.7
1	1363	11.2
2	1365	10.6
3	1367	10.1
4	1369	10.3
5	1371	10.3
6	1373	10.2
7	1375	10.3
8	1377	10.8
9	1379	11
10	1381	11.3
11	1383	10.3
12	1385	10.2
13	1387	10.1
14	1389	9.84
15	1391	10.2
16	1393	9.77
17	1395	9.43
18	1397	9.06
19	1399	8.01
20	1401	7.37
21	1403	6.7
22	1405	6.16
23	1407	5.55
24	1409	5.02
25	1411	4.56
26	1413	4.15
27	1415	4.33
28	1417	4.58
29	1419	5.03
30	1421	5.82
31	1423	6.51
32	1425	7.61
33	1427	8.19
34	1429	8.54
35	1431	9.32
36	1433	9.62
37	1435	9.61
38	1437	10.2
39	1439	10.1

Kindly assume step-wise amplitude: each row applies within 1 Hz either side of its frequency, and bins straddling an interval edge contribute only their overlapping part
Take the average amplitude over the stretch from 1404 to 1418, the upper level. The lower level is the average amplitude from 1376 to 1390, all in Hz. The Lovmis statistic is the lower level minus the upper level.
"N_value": 5.6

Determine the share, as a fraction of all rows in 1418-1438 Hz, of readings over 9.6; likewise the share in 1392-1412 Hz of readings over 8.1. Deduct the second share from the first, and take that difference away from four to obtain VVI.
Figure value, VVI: 4.0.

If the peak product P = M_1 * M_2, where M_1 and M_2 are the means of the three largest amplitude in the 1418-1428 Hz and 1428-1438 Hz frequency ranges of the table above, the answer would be 73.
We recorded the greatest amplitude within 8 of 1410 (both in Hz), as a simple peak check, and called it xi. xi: 6.7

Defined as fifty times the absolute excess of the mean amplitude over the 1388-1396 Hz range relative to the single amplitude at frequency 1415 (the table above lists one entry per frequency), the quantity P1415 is 274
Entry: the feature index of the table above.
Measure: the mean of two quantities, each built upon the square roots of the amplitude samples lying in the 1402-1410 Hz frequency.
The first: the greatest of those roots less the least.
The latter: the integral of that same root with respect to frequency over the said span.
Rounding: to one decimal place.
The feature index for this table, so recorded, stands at 9.8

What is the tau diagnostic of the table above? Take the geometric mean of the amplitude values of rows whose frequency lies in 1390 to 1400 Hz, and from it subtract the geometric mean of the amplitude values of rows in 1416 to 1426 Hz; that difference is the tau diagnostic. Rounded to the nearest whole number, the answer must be 3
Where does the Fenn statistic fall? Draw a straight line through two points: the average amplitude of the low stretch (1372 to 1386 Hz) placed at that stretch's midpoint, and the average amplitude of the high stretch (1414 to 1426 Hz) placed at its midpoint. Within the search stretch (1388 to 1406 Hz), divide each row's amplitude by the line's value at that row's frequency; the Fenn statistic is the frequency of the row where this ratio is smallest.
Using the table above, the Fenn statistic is 1405 Hz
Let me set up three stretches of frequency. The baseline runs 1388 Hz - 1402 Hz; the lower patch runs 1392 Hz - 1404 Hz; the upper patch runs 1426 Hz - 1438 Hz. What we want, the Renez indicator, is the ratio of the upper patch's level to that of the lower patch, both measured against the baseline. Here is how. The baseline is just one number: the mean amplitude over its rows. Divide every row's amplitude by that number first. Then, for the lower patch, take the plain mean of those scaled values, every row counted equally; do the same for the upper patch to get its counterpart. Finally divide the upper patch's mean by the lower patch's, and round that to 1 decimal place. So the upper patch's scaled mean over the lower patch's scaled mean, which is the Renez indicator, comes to 1.1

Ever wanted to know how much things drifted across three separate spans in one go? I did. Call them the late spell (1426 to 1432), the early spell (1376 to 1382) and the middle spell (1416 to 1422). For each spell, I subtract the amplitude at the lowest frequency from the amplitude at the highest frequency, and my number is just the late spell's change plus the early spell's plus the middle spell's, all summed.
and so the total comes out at 2.9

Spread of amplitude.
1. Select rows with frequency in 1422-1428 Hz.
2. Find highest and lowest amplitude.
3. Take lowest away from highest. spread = 1.7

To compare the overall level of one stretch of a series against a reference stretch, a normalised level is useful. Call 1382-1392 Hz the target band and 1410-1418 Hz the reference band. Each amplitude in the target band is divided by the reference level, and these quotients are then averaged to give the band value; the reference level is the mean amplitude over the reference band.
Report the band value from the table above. 2.3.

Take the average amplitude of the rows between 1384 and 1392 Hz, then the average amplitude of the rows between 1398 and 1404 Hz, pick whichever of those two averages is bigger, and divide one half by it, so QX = 0.0496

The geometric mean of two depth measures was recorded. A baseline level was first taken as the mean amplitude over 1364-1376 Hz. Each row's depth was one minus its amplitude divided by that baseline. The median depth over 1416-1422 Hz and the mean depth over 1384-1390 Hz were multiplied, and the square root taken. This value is 0.11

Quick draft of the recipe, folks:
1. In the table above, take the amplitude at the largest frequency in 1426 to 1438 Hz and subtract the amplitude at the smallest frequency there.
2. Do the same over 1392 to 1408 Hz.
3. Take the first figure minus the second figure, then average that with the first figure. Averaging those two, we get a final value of 4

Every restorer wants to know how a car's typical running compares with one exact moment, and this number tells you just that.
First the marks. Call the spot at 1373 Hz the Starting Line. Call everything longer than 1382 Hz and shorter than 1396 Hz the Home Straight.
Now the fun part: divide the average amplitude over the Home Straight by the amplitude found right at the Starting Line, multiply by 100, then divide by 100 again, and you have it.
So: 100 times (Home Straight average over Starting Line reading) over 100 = 1.0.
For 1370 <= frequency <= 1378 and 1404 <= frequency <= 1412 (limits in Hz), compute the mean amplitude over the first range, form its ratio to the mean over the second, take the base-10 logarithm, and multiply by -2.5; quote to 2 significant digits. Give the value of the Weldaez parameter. -0.73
